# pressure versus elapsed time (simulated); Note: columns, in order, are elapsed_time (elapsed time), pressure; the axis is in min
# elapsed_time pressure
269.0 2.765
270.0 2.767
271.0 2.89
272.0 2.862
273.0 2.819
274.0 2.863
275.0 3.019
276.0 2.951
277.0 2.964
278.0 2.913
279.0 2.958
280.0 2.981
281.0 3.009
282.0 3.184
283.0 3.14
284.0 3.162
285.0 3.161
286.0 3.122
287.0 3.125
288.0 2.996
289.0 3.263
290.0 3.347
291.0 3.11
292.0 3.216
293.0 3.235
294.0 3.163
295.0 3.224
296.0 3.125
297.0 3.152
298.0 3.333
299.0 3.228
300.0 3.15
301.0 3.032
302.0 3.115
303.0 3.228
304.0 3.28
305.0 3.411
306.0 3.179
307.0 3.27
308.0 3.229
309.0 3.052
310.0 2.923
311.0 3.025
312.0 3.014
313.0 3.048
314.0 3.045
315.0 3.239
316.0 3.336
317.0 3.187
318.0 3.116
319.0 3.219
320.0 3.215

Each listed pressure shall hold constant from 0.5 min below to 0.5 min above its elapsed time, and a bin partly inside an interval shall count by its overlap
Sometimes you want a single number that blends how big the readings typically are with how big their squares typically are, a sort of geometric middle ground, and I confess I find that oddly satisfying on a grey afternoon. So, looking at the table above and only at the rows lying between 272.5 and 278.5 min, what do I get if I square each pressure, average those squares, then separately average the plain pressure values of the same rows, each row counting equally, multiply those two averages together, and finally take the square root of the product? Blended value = 4.99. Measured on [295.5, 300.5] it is 5.72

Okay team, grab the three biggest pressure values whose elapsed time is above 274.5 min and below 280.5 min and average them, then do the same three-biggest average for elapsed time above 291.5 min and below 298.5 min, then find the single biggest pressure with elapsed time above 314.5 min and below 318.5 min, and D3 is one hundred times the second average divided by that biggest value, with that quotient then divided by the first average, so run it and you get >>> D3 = 32.7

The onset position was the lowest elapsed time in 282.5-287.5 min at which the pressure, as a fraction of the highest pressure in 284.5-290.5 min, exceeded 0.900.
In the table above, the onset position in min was 283.0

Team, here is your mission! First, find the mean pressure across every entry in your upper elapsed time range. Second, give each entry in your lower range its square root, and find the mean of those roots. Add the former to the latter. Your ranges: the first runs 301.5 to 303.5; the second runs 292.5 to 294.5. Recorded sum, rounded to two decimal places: 4.96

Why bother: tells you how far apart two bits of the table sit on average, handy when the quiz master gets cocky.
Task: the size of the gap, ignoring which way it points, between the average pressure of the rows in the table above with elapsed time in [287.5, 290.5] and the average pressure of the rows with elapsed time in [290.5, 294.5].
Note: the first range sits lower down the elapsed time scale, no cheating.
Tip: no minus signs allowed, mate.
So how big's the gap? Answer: 0.021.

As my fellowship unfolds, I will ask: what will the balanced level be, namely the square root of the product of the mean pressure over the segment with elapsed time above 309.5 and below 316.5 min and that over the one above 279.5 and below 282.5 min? 3.07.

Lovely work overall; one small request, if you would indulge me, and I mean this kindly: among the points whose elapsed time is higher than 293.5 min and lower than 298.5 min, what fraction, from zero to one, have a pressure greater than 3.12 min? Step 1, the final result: 1.00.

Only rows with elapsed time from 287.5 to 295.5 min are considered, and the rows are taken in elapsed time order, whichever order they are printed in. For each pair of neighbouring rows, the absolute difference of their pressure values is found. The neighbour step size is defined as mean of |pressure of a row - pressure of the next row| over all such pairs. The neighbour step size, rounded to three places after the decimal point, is 0.121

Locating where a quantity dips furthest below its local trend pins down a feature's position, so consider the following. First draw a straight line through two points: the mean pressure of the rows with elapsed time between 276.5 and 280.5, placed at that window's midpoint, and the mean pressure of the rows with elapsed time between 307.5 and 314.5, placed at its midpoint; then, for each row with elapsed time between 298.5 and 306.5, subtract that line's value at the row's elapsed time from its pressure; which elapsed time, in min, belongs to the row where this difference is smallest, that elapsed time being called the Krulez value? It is 301.0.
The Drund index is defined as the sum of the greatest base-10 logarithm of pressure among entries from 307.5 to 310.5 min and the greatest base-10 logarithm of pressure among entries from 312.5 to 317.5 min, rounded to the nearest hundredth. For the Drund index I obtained 1.03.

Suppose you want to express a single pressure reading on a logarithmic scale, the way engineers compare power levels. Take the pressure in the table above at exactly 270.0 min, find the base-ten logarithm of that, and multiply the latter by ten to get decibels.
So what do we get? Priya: 4.42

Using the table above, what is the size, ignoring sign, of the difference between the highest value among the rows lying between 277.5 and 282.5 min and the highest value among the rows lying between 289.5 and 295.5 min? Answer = 0.16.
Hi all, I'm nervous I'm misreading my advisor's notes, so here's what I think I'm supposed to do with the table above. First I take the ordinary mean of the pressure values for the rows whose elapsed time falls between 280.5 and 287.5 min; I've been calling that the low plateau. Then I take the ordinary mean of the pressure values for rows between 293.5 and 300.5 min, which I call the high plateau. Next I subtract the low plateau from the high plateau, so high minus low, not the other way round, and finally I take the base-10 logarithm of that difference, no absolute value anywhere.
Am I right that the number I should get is -1.2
